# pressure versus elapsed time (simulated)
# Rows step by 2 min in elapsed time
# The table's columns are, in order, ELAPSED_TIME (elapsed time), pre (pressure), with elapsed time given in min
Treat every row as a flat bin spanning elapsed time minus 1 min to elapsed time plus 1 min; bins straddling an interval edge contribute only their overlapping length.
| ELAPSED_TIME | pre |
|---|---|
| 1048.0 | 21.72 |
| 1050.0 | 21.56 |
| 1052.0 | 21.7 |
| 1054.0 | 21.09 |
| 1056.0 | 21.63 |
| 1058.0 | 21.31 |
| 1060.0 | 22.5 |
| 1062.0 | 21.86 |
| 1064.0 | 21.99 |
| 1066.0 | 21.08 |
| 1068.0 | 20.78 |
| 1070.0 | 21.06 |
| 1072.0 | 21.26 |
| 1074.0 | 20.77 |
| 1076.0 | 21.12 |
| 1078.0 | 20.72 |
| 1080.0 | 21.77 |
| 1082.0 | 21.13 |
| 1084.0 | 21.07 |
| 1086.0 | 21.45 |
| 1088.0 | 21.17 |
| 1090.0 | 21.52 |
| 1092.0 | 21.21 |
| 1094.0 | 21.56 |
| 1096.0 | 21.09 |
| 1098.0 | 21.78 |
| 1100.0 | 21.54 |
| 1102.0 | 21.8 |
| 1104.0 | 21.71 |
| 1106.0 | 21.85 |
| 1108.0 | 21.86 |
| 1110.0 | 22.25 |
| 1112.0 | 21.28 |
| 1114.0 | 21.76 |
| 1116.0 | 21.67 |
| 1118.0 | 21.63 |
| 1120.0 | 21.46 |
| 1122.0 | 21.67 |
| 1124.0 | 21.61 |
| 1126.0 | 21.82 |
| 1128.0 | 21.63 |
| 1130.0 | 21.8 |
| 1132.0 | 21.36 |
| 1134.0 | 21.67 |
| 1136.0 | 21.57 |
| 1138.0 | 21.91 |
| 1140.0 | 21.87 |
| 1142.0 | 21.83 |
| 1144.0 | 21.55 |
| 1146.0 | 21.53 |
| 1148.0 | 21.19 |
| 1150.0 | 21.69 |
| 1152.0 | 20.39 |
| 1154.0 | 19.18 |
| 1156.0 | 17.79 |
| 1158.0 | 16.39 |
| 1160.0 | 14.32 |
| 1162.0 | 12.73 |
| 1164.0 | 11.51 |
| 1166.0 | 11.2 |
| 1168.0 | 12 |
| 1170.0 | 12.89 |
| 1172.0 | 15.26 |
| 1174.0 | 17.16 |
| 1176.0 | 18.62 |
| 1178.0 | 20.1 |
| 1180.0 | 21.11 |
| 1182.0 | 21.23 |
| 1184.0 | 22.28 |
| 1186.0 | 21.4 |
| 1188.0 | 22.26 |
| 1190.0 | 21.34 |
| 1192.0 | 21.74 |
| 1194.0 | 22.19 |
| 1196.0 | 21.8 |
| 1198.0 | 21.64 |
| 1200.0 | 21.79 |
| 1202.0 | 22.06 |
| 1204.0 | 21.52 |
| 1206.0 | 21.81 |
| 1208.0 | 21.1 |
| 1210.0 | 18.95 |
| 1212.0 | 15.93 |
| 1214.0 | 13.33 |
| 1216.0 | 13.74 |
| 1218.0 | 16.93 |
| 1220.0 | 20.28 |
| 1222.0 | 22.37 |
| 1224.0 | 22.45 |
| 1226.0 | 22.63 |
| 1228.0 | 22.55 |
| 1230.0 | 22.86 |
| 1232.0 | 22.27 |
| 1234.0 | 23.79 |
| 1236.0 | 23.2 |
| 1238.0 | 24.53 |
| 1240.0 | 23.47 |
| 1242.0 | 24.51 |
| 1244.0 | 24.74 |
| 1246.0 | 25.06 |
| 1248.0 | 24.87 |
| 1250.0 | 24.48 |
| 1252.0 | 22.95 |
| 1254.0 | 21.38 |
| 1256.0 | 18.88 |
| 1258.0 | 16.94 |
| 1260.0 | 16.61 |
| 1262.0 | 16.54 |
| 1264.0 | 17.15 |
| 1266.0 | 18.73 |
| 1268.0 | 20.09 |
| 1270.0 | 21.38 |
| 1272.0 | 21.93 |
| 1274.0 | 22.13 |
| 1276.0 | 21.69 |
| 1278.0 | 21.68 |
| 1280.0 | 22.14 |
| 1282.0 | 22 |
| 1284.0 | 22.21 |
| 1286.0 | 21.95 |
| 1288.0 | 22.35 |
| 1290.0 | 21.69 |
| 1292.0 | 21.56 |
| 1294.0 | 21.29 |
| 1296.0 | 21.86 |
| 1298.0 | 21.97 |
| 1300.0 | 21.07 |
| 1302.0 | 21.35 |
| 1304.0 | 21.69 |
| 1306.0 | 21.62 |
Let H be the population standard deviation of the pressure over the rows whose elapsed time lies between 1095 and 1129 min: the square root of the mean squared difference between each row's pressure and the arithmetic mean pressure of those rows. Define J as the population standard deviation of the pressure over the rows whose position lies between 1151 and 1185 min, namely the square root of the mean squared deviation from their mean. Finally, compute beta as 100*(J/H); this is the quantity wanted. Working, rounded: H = 0.25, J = 3.6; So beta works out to 1483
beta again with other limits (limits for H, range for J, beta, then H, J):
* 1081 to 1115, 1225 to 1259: 644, 0.33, 2.1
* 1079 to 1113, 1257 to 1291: 667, 0.33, 2.2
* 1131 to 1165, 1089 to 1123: 8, 3.38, 0.3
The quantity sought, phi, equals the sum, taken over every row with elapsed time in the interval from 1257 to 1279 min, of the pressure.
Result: 215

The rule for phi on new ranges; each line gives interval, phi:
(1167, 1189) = 204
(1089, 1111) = 238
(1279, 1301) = 240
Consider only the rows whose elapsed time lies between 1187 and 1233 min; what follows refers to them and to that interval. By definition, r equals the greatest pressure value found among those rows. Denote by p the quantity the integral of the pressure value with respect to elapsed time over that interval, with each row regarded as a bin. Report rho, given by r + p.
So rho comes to 970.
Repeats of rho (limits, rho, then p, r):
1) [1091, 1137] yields 1017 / 995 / 22.25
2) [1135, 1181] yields 849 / 828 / 21.91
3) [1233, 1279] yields 1019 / 993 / 25.06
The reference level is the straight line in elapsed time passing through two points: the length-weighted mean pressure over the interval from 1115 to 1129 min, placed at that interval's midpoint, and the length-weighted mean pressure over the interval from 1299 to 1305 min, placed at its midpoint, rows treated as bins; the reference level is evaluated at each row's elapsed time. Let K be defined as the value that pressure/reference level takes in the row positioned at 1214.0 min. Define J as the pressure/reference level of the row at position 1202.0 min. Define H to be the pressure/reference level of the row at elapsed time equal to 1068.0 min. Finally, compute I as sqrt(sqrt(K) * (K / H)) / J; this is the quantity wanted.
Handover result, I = 0.70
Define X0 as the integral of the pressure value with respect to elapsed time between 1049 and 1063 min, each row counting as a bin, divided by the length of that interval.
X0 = 21.7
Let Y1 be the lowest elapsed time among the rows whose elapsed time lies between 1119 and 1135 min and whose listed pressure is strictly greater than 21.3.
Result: 1120.0 min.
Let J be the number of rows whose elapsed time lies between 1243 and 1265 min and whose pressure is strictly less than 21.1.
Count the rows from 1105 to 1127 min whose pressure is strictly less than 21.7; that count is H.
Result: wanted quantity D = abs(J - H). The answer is 1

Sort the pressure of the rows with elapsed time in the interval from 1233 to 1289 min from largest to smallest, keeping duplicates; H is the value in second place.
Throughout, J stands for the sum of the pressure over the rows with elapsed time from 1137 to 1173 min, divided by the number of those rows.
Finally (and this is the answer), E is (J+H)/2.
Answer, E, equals 21.2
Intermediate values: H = 24.87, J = 17.5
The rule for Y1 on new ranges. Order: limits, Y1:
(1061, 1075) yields 1062.0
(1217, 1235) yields 1222.0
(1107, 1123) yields 1108.0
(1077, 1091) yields 1080.0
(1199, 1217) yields 1200.0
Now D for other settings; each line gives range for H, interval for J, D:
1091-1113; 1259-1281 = 0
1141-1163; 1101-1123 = 10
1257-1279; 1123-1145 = 9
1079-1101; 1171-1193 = 5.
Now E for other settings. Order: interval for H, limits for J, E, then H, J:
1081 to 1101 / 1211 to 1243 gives 21.2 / 21.56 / 20.9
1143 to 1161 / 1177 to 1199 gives 21.6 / 21.55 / 21.6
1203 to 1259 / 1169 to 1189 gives 22.1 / 24.87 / 19.2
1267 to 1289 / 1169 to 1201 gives 21.2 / 22.21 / 20.2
